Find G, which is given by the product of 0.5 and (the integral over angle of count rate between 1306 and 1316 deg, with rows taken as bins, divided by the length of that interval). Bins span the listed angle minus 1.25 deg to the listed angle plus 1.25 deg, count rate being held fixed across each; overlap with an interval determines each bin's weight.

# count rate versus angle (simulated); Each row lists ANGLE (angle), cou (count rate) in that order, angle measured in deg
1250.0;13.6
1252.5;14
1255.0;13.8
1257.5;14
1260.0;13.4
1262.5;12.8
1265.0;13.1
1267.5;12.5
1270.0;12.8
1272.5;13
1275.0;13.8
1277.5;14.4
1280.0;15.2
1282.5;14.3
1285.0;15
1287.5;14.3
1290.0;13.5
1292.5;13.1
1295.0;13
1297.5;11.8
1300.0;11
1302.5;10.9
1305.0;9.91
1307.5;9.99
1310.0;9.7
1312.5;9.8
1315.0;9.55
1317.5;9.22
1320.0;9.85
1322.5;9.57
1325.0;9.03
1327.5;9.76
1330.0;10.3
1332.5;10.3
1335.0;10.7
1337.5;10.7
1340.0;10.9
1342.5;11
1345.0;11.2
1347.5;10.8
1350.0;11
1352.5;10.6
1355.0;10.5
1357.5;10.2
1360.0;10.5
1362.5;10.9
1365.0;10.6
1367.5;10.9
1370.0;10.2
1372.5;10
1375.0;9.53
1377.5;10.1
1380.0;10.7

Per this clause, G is 4.9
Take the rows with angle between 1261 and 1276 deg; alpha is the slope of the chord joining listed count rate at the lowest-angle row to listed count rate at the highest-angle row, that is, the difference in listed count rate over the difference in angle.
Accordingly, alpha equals 0.08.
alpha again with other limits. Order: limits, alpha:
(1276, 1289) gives -0.01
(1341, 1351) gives 0.00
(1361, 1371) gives -0.09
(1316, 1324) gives 0.07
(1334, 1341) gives 0.04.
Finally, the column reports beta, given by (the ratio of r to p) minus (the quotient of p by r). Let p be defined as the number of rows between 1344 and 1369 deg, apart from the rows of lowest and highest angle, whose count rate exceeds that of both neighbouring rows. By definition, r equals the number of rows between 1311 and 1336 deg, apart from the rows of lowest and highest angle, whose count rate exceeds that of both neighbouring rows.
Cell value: -1.5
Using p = 2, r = 1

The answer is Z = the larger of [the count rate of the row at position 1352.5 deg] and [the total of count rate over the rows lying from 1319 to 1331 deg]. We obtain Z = 49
